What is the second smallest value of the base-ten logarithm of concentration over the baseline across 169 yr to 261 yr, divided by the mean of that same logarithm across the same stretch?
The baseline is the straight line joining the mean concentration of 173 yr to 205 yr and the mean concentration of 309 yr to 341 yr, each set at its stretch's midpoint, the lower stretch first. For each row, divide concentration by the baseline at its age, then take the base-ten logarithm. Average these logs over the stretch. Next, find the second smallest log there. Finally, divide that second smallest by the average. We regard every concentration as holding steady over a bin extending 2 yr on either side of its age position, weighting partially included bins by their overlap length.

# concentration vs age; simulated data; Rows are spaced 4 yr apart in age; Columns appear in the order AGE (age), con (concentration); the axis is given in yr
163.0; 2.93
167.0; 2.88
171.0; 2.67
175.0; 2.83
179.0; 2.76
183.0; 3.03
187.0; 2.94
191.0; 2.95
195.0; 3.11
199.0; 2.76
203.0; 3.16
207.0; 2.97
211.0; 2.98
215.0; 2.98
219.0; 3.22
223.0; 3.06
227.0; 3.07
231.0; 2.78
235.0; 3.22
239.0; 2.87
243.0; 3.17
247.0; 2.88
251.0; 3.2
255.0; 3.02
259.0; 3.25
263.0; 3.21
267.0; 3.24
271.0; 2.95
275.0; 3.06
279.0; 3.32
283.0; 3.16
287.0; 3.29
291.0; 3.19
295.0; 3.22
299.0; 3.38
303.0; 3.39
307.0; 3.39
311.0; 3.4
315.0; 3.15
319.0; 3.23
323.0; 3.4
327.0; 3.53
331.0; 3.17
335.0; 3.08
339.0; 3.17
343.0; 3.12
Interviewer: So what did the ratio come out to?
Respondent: 18.4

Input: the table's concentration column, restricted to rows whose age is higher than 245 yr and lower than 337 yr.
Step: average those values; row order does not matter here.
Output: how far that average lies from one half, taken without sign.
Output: 2.72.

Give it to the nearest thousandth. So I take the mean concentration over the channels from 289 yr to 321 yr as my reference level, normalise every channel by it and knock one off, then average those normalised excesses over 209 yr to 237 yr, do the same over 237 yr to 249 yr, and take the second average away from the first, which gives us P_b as 0.022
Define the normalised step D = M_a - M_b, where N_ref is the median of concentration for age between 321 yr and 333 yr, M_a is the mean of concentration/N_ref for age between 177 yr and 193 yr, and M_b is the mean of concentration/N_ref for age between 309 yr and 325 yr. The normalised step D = -0.11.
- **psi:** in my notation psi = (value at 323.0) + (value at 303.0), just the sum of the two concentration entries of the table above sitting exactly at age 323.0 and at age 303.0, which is 6.8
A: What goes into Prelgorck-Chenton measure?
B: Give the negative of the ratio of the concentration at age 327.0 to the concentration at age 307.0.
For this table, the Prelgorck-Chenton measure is -1.04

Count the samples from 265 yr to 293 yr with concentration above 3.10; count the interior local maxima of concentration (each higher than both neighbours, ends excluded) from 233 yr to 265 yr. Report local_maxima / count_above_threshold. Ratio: 0.60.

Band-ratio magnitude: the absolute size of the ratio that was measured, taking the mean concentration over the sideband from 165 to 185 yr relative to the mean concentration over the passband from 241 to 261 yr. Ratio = 0.913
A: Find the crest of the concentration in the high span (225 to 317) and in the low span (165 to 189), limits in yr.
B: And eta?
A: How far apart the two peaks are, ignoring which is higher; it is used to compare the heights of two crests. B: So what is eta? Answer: 0.37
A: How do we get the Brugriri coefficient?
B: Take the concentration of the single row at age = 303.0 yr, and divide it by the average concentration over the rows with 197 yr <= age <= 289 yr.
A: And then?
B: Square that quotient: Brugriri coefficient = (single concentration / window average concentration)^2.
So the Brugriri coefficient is 1.21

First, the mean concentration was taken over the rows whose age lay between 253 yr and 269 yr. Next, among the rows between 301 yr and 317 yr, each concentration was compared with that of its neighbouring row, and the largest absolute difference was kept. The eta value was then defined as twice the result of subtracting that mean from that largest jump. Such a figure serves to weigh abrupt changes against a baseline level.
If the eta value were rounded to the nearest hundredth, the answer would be -5.86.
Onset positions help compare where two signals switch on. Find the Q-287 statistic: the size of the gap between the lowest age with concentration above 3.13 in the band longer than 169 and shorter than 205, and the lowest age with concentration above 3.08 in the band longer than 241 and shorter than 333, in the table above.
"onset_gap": 40 yr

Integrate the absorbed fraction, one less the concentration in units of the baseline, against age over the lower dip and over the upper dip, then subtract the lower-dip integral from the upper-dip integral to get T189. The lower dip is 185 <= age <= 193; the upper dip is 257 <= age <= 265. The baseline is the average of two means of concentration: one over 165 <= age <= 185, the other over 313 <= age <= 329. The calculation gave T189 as -0.74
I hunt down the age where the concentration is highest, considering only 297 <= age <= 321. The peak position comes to 311.0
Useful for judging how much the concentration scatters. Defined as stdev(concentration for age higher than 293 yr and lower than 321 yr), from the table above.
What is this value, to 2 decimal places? 0.10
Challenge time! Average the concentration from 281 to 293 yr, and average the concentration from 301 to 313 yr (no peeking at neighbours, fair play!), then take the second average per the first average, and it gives 1.06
